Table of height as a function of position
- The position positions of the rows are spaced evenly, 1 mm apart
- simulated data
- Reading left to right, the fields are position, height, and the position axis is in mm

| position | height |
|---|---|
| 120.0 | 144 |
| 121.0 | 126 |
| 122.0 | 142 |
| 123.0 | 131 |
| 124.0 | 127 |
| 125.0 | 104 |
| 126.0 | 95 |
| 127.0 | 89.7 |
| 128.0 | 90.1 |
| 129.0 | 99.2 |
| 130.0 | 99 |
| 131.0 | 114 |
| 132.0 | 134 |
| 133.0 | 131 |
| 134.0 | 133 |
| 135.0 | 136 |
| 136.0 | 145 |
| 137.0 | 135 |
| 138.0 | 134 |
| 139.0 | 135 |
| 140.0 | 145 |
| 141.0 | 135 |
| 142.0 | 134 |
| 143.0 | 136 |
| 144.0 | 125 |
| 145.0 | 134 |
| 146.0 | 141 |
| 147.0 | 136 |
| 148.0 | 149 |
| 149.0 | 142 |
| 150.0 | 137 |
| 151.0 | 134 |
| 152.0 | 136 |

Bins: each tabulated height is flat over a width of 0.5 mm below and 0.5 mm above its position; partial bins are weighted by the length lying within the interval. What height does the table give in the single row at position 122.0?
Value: 142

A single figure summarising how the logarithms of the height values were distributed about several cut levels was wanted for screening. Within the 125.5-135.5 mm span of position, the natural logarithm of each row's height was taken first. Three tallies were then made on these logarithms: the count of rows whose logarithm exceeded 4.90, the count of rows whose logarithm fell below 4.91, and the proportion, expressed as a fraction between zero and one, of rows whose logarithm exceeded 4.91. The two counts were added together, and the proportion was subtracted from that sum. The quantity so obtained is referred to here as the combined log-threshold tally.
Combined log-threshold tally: 9.9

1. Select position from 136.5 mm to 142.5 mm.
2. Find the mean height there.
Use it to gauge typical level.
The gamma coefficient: 136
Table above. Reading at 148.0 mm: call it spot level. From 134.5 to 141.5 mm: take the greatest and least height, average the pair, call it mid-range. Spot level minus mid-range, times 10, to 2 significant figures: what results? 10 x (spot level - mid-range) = 95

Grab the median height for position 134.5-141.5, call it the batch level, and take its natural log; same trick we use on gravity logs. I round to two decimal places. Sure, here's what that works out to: 4.91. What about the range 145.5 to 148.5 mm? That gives 4.95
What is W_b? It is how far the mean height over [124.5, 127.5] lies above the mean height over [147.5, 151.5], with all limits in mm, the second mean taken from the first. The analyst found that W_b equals -44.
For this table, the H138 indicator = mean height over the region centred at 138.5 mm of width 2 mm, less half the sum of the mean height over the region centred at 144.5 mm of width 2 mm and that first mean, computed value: 2.5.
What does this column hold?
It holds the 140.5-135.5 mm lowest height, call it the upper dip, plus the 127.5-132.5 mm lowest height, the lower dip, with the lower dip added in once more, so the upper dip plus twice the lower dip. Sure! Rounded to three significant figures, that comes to 314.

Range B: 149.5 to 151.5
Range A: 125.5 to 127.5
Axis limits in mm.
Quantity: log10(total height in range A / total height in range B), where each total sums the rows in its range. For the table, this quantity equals -0.17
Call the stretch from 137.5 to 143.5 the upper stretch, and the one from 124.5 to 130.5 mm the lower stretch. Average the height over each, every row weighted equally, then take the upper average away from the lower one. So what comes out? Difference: -40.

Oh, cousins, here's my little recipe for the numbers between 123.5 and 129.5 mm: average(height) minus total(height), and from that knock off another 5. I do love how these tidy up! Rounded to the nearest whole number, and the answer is -509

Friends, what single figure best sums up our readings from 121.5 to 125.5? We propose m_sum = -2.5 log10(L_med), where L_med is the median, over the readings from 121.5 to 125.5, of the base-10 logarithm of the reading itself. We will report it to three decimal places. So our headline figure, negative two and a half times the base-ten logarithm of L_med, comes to -0.811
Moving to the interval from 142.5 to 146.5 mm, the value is -0.821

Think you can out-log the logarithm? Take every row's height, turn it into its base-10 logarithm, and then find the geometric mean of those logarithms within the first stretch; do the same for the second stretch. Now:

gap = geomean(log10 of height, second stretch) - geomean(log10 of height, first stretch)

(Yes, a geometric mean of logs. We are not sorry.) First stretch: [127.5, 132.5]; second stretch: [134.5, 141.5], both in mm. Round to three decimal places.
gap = 0.114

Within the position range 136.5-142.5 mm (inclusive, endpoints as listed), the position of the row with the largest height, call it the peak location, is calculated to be 140.0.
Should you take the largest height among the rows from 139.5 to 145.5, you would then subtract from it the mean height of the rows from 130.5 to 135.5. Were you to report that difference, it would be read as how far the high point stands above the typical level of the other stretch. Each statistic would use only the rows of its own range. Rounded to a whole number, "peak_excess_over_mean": 15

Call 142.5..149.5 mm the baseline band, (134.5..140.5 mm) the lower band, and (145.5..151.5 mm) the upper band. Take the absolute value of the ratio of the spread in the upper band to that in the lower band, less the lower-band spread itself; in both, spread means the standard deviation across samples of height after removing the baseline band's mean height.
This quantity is 4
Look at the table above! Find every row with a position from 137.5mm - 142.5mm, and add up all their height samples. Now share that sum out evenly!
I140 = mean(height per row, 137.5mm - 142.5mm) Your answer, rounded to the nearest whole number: 137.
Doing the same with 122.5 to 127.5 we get 109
